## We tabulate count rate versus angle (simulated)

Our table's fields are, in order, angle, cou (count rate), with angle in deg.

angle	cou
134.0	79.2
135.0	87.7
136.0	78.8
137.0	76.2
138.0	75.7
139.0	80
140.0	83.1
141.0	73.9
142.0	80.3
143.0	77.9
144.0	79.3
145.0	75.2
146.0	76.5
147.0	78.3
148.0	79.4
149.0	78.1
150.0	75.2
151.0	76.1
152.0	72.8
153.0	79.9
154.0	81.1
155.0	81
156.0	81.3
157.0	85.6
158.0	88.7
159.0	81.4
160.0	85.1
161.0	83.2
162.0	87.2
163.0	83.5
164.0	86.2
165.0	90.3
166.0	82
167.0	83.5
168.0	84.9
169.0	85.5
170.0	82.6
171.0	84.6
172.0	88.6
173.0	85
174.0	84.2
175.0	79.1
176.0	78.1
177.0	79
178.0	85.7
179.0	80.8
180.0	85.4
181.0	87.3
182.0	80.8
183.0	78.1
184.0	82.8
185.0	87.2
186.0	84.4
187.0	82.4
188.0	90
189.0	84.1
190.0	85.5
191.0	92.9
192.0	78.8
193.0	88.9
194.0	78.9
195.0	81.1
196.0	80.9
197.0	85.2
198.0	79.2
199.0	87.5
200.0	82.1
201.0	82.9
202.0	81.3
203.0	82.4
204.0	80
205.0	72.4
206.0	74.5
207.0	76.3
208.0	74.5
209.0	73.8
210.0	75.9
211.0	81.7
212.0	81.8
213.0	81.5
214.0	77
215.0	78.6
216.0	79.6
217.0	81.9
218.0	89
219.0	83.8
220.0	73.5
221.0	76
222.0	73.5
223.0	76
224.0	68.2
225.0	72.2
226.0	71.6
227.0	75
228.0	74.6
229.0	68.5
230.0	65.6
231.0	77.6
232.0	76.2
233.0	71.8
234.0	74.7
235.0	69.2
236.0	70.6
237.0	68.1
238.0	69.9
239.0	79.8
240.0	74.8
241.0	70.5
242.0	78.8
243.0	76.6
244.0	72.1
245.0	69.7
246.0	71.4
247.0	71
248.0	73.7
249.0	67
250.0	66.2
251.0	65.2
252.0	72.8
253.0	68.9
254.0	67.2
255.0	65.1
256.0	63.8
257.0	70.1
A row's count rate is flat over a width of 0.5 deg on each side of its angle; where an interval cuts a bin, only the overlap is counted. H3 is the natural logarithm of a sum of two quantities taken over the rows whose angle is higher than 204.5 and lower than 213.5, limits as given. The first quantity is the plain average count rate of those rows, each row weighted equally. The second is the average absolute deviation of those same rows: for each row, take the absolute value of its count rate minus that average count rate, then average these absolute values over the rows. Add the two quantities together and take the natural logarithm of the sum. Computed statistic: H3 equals 4.38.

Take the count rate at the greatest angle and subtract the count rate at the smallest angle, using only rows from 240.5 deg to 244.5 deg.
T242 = 1.6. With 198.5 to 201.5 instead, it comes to -4.6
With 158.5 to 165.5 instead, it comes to 8.9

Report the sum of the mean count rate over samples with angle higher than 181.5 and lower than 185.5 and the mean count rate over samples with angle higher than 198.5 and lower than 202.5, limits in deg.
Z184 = 166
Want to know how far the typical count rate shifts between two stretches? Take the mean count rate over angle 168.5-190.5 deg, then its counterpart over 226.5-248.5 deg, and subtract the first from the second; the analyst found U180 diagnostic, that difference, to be -11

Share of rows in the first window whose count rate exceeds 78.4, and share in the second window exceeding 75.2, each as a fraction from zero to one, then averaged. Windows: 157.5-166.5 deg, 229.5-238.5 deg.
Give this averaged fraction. 0.61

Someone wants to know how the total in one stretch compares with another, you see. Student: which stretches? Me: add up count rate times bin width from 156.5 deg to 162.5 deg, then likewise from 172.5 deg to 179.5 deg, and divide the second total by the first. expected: 1.1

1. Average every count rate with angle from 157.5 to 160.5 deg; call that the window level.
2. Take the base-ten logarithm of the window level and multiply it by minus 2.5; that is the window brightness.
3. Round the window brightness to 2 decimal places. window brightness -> -4.82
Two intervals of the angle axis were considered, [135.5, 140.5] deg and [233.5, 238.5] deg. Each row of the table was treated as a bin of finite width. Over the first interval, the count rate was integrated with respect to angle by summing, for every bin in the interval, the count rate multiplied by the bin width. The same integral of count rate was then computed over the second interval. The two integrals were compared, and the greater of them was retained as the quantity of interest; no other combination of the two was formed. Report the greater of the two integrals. 394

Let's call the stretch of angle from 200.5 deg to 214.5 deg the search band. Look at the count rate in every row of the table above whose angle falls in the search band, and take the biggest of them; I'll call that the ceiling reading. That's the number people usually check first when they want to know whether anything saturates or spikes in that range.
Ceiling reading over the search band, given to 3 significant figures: 82.9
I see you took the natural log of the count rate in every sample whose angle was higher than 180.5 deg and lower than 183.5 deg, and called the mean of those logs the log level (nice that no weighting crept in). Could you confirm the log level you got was 4.41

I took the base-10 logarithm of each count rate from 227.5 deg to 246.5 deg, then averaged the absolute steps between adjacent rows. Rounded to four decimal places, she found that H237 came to 0.0262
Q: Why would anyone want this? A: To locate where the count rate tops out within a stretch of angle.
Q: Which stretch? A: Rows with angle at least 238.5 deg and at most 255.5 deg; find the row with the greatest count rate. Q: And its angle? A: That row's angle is 239.0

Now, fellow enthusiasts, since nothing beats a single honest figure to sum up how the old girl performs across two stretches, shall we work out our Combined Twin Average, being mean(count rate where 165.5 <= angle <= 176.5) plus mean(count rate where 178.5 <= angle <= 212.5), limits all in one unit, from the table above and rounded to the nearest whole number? 165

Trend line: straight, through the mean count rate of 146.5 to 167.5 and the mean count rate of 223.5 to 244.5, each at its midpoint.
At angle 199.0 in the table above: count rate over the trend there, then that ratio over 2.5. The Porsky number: 0.46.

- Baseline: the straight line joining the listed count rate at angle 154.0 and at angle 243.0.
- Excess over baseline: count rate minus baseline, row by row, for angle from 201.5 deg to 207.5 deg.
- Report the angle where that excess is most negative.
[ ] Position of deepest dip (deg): 205.0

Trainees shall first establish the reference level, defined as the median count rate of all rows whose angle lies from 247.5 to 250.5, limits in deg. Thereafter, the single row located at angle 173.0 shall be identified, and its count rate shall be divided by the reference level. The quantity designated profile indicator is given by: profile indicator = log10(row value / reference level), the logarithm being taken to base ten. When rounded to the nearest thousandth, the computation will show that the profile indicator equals 0.103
